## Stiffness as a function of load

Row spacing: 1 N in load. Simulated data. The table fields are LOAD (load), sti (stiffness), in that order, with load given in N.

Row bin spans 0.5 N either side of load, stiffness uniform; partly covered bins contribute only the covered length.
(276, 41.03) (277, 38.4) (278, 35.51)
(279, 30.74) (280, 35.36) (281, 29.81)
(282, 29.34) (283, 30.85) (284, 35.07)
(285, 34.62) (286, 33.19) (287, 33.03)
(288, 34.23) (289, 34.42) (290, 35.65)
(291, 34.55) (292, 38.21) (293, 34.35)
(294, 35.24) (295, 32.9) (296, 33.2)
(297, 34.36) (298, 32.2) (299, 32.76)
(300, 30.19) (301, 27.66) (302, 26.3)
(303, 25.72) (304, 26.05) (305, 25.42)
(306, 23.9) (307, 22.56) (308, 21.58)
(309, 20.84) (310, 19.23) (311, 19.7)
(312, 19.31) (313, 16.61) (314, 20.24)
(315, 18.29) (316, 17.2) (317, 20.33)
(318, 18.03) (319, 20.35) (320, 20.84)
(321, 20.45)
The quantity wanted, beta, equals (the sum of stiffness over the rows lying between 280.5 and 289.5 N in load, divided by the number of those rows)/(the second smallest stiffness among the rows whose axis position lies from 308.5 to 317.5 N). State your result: 1.90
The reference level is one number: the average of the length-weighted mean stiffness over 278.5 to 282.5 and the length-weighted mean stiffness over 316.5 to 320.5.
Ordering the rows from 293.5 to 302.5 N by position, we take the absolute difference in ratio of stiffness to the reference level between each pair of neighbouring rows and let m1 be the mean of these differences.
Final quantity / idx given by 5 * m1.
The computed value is 0.32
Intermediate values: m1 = 0.06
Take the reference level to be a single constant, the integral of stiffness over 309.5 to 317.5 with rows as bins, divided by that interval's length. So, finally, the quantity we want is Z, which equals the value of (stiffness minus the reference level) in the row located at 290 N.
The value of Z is 17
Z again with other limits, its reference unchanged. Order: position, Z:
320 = 2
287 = 14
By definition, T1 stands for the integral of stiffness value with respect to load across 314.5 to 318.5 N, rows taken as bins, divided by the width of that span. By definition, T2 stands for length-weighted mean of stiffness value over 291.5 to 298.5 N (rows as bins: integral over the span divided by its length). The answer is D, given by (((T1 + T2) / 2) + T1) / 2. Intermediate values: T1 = 18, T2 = 34.4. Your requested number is 22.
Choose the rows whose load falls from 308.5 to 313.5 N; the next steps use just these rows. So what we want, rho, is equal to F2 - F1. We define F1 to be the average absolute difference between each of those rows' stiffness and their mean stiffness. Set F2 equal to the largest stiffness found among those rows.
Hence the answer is 20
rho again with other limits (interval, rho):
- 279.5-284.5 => 33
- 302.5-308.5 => 25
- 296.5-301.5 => 32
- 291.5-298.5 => 37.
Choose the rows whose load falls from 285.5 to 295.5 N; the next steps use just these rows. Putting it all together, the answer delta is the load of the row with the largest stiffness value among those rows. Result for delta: 292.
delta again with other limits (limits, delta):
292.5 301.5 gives 294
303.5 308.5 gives 304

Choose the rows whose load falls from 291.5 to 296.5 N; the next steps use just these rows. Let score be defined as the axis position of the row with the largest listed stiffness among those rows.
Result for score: 292 N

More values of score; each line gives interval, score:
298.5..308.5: 299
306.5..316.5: 307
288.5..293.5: 292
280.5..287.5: 284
